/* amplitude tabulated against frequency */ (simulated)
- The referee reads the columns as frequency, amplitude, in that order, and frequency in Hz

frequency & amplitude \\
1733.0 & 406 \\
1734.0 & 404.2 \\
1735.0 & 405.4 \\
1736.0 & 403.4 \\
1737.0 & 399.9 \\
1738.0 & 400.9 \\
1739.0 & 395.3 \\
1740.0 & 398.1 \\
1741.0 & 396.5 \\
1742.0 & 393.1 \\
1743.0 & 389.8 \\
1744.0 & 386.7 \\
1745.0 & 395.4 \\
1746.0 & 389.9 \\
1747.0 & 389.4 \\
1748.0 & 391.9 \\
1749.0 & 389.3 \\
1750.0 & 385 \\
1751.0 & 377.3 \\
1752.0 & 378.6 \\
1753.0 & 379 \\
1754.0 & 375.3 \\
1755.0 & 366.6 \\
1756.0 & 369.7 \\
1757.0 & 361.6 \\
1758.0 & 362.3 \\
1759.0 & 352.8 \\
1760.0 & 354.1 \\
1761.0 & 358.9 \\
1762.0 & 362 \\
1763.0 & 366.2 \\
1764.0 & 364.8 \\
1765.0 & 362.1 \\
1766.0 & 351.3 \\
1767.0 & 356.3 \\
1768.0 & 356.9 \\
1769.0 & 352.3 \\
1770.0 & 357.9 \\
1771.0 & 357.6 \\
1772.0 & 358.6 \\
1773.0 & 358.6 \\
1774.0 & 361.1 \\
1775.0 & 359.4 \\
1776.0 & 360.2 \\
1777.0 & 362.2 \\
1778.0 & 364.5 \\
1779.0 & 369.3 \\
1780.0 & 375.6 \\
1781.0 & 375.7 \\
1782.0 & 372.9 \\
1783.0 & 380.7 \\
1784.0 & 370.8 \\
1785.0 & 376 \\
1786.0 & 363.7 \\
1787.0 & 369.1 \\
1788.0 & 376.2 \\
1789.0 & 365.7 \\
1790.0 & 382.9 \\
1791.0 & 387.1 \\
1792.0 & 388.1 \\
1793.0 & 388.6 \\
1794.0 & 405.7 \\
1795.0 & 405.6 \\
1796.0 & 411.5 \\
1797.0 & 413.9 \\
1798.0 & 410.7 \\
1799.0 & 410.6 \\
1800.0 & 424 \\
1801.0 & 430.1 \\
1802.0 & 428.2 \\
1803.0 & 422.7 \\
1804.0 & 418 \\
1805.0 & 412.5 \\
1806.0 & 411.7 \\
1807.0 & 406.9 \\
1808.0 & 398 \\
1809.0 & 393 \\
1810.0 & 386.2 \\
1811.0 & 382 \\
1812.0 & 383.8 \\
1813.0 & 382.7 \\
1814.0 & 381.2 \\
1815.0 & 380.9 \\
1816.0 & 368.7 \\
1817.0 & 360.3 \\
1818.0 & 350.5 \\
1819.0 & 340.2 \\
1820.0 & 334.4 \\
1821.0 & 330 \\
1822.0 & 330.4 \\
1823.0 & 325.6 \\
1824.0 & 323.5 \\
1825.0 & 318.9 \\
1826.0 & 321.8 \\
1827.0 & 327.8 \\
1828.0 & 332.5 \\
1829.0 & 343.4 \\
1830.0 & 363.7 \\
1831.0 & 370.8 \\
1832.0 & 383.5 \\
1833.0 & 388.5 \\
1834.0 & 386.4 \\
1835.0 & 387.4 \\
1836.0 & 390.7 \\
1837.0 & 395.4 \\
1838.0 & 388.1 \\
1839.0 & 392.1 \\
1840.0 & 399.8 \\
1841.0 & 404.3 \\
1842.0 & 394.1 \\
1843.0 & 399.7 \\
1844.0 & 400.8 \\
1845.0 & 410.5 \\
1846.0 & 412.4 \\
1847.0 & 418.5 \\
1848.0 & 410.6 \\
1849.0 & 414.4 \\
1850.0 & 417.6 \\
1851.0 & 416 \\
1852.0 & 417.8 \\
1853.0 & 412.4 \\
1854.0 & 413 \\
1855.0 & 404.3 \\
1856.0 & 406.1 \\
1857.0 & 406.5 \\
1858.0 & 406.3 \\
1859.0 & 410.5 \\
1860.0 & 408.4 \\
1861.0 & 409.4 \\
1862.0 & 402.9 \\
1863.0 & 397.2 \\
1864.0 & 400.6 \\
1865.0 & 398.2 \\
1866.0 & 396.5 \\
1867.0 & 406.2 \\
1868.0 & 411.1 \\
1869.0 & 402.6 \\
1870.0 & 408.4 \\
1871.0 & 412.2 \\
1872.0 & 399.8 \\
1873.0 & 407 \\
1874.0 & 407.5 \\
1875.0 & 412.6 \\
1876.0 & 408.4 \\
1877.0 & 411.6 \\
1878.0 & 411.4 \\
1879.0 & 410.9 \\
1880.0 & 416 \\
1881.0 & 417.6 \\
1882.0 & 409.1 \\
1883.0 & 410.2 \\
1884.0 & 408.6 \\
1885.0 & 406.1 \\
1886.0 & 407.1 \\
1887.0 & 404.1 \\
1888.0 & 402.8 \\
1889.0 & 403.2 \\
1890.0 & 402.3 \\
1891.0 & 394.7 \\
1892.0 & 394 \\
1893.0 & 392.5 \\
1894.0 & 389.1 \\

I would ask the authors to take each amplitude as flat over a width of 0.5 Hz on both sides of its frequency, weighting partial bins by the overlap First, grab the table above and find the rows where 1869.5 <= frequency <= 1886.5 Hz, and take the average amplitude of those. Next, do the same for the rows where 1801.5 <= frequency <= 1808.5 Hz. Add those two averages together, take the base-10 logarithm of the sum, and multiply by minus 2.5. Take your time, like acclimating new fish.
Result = -7.29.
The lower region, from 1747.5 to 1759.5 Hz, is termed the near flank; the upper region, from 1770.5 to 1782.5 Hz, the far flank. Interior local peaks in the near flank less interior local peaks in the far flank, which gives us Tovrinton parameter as 1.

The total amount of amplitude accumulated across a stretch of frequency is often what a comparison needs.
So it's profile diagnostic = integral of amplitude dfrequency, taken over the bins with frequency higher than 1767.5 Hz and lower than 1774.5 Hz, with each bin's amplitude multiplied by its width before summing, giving 2503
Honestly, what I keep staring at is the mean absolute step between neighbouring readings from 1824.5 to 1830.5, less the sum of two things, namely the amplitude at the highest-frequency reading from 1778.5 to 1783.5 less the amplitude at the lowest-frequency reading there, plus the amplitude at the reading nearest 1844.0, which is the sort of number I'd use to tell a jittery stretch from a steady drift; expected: -403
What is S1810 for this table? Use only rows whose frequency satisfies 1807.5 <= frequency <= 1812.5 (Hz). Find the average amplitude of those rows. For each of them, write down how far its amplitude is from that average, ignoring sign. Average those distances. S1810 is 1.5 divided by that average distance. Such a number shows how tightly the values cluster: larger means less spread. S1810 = 0.3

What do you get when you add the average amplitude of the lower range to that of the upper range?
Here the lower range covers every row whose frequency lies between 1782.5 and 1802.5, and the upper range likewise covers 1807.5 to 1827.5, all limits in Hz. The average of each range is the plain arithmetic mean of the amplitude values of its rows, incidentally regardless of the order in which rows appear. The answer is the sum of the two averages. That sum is 750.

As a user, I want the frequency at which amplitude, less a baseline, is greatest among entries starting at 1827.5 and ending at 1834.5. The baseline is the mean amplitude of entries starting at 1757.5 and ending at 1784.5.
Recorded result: 1833.0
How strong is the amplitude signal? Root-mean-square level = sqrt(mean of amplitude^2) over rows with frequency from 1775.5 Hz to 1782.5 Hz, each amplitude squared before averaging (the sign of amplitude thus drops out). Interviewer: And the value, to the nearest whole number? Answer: 369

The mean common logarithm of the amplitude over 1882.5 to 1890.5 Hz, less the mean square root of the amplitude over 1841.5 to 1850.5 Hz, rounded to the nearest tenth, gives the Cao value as -17.6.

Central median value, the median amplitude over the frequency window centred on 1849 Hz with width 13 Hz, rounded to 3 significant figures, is 412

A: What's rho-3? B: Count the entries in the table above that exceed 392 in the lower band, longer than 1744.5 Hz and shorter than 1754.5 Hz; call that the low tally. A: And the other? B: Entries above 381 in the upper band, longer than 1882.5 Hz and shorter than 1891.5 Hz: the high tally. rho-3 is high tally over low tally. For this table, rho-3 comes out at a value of 9.0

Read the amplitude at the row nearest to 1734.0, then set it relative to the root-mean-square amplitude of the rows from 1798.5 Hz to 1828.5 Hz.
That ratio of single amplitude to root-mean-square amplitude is 1.076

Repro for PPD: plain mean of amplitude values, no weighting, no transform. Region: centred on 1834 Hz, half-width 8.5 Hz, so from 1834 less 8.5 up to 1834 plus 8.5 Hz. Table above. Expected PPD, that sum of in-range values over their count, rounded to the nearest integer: 375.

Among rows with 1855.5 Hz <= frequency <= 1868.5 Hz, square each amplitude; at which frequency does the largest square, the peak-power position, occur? 1868.0 Hz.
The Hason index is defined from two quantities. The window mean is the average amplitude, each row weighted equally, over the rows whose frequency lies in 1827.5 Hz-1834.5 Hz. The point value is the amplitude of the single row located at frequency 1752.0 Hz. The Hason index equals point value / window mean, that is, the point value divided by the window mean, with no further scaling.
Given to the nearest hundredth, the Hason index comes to 1.03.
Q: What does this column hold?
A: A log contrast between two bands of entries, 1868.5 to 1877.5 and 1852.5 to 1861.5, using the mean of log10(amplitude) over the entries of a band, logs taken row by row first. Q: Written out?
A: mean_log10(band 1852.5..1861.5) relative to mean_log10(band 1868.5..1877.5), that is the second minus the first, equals 0.001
